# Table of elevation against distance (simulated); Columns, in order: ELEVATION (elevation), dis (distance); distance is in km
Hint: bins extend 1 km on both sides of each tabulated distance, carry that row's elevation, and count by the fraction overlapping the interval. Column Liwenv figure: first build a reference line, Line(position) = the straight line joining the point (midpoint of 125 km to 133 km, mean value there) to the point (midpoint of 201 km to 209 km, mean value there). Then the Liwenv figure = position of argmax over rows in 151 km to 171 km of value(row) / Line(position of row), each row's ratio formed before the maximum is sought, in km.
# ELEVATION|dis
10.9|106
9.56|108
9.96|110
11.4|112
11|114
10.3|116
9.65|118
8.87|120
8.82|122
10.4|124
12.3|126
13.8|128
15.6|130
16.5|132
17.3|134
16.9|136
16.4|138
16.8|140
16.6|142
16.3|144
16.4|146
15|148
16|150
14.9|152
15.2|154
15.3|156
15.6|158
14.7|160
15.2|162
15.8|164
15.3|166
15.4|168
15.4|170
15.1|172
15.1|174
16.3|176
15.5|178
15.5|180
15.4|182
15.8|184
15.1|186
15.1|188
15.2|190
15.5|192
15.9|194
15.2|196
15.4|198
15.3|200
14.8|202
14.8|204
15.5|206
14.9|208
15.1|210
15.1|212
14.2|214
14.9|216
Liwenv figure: 164 km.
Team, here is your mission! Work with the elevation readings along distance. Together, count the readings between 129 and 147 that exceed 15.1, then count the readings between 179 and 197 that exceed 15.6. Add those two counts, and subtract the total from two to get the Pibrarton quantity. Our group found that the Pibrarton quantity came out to -9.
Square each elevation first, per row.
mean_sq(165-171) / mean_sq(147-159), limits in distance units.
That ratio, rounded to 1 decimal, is 1.0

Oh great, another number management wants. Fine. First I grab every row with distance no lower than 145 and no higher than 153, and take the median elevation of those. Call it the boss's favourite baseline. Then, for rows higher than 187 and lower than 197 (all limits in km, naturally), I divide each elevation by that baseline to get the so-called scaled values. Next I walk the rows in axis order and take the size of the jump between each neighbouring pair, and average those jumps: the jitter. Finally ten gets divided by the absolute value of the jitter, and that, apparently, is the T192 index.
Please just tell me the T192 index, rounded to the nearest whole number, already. 413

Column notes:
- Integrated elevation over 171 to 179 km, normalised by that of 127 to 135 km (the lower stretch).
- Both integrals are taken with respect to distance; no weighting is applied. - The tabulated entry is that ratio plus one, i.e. 1.98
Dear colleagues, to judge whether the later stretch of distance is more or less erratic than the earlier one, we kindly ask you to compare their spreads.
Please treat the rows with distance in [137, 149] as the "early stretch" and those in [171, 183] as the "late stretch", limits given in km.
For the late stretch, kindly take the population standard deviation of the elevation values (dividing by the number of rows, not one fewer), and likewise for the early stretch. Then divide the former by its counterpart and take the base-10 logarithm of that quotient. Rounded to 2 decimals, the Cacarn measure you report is -0.16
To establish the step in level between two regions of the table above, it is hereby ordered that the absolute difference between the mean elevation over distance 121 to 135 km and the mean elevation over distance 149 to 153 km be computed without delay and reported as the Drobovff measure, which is 1.9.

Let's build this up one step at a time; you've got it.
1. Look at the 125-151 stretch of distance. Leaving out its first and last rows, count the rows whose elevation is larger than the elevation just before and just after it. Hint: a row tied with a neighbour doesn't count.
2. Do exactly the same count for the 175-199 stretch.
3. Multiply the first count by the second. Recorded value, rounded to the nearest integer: 6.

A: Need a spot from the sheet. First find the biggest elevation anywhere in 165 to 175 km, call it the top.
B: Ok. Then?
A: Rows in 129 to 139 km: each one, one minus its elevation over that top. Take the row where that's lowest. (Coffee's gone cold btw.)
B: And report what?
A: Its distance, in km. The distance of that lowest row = 134 km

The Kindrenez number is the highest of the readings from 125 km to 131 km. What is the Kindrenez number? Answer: 15.6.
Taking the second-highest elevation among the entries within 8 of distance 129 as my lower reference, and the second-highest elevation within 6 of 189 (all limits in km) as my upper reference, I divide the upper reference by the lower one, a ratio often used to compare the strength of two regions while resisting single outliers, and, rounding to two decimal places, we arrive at 0.93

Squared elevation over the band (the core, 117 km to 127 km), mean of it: 102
